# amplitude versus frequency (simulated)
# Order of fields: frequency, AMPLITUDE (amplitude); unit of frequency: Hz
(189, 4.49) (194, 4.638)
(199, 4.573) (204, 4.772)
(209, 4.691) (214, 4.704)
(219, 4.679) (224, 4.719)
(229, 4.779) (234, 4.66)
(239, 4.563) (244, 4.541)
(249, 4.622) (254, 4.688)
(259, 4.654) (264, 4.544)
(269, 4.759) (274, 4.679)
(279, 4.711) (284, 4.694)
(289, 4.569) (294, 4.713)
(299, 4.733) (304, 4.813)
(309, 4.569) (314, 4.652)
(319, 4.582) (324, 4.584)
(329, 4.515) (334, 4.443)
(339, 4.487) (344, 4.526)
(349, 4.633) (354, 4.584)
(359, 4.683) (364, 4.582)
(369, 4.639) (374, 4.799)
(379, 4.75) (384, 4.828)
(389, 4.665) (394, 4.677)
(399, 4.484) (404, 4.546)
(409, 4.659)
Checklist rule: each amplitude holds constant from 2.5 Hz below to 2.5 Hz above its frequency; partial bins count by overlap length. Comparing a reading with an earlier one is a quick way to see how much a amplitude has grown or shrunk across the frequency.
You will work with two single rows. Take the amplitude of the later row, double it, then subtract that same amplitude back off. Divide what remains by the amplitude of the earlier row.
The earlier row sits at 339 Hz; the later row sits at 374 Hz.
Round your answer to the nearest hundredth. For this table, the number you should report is 1.07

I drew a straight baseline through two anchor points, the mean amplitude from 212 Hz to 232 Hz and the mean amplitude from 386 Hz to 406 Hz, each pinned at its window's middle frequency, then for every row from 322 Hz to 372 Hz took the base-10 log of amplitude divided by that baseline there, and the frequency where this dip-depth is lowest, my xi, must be 334 Hz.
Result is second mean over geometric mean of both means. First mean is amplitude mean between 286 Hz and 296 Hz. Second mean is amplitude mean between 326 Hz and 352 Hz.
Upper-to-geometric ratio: 0.99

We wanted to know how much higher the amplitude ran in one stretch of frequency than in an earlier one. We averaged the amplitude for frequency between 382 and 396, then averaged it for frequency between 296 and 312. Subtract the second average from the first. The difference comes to 0.018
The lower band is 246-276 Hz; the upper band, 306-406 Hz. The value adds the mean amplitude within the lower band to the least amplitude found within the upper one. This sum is 9.10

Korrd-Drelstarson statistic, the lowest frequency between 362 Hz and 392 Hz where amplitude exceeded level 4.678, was 374 Hz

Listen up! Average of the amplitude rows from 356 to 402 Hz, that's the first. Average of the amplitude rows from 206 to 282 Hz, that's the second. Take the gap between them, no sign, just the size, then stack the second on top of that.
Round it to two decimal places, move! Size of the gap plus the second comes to 4.68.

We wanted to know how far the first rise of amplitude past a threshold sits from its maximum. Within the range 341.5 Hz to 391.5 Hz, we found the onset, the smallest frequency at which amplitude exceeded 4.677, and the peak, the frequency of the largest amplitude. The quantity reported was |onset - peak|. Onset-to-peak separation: 25 Hz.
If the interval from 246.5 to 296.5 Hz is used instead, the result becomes 15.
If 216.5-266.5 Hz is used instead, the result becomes 10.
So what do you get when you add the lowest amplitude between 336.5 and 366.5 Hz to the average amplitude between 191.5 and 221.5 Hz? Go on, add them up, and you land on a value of 9.16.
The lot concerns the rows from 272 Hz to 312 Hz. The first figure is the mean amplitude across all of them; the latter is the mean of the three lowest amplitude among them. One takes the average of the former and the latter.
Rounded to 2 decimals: 4.65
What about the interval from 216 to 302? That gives 4.61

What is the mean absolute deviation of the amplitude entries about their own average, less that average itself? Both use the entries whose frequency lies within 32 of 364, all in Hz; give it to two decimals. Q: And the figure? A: -4.55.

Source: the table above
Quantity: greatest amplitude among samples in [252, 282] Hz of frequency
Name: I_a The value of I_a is 4.759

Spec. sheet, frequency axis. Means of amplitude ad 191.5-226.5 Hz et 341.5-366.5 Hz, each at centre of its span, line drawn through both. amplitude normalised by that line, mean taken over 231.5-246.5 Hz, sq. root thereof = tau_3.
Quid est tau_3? 0.99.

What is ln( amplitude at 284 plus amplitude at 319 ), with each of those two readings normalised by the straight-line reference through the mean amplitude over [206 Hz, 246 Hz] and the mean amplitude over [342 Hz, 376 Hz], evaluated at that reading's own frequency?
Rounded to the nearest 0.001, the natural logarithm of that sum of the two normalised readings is 0.691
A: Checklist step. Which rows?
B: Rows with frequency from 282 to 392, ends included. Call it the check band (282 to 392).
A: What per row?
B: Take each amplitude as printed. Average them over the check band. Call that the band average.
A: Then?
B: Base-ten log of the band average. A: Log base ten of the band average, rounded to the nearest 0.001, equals 0.666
